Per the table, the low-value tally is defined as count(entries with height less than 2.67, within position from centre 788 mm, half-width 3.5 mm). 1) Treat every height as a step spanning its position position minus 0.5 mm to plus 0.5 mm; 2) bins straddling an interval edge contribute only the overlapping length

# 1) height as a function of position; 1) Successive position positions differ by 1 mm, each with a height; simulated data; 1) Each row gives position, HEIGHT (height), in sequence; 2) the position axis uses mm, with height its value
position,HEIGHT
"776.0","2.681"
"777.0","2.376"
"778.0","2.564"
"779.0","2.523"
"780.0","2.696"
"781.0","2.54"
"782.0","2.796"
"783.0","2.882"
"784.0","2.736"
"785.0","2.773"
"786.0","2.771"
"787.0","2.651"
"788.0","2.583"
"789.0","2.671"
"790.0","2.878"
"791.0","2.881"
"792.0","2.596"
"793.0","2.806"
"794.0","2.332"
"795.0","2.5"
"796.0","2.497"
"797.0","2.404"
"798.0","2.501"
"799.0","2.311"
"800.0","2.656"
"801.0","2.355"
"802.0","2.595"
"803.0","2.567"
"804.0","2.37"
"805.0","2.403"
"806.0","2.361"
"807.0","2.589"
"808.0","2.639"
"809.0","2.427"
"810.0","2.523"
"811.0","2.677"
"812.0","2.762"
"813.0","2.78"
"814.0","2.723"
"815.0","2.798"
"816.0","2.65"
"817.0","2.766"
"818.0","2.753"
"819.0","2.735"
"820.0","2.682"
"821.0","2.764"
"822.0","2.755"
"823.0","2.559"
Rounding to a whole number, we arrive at 2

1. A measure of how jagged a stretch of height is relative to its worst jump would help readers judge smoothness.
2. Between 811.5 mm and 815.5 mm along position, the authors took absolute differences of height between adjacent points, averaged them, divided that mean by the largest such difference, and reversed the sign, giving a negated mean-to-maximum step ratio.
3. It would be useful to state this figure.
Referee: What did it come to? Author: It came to -0.67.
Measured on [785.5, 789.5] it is -0.77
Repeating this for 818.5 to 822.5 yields -0.59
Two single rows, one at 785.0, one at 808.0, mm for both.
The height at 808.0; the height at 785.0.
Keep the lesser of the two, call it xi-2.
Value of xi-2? 2.64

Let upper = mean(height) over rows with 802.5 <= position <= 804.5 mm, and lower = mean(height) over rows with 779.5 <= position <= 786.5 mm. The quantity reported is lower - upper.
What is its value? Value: 0.27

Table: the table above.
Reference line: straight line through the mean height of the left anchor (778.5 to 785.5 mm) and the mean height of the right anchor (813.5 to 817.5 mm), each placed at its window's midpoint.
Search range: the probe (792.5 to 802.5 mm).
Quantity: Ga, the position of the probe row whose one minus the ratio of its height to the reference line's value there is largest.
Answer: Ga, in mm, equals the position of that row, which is 799.0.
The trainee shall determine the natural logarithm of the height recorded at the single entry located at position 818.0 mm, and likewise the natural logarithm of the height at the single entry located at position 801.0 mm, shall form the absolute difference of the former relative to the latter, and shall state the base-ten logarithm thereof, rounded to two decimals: -0.81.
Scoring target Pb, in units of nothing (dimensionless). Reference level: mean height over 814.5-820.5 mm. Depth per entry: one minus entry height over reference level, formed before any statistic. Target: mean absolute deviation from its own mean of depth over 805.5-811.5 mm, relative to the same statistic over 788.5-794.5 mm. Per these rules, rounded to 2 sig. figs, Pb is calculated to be 0.61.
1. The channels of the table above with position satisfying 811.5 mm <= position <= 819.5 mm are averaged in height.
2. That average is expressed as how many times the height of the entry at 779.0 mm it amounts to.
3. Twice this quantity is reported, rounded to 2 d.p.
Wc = 2.18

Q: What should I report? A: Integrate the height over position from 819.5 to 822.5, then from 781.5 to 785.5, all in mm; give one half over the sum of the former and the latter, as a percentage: 2.58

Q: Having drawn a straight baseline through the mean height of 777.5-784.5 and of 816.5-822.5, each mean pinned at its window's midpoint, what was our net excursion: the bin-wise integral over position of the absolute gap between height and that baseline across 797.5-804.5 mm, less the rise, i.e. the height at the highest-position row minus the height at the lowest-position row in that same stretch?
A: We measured 1.8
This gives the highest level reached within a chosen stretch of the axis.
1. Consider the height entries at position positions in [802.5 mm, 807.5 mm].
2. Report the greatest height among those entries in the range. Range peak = 2.589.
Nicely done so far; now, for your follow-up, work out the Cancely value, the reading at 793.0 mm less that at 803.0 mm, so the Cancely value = 0.24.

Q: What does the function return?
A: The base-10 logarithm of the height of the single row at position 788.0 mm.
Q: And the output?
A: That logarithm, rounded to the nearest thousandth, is 0.412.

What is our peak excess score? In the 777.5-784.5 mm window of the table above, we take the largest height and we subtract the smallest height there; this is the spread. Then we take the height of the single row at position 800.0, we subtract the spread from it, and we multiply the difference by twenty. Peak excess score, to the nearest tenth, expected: 45.9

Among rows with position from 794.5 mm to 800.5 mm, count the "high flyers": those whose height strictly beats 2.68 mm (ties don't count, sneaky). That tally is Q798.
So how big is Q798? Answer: 0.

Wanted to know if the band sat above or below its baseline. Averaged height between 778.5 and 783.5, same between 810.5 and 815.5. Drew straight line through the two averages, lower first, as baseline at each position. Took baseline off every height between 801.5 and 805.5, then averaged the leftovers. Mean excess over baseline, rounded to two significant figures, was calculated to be -0.25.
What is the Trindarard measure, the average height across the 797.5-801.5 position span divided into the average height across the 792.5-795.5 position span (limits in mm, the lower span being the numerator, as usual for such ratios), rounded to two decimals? 1.04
